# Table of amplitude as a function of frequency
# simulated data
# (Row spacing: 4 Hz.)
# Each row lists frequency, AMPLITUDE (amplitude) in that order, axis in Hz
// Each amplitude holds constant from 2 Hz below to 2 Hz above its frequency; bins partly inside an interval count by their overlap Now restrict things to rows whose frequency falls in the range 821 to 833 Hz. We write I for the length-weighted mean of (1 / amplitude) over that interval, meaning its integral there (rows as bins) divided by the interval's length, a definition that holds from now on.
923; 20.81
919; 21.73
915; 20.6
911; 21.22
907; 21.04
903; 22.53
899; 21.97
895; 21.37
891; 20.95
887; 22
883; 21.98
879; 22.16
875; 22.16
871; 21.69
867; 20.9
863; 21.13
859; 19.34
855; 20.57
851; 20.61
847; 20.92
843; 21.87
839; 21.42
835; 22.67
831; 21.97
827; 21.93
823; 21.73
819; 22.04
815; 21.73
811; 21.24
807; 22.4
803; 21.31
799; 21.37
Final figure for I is 0.0457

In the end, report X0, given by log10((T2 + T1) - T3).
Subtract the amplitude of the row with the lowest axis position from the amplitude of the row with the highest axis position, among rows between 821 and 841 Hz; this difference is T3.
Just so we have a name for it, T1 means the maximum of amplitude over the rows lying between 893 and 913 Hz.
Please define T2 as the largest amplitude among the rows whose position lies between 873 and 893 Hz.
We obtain 1.65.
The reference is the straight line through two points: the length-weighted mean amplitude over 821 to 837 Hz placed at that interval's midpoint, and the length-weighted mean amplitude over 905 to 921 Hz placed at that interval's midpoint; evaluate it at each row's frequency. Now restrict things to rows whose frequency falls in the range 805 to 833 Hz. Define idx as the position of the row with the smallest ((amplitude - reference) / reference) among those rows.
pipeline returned 811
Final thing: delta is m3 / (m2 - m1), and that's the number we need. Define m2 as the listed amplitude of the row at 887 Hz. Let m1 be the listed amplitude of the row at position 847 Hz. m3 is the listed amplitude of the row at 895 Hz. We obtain 20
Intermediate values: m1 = 20.92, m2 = 22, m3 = 21.37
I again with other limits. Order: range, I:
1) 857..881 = 0.0472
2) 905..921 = 0.0473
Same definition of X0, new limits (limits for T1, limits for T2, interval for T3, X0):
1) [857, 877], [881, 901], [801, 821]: 1.64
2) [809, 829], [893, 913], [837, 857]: 1.66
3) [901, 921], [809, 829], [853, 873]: 1.64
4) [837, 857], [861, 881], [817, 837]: 1.64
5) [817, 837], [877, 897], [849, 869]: 1.65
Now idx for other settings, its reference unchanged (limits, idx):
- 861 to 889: 867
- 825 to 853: 851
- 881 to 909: 891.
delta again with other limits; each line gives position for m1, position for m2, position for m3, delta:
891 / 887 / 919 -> 21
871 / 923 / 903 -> -26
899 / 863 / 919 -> -26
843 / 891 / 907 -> -23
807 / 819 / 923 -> -58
